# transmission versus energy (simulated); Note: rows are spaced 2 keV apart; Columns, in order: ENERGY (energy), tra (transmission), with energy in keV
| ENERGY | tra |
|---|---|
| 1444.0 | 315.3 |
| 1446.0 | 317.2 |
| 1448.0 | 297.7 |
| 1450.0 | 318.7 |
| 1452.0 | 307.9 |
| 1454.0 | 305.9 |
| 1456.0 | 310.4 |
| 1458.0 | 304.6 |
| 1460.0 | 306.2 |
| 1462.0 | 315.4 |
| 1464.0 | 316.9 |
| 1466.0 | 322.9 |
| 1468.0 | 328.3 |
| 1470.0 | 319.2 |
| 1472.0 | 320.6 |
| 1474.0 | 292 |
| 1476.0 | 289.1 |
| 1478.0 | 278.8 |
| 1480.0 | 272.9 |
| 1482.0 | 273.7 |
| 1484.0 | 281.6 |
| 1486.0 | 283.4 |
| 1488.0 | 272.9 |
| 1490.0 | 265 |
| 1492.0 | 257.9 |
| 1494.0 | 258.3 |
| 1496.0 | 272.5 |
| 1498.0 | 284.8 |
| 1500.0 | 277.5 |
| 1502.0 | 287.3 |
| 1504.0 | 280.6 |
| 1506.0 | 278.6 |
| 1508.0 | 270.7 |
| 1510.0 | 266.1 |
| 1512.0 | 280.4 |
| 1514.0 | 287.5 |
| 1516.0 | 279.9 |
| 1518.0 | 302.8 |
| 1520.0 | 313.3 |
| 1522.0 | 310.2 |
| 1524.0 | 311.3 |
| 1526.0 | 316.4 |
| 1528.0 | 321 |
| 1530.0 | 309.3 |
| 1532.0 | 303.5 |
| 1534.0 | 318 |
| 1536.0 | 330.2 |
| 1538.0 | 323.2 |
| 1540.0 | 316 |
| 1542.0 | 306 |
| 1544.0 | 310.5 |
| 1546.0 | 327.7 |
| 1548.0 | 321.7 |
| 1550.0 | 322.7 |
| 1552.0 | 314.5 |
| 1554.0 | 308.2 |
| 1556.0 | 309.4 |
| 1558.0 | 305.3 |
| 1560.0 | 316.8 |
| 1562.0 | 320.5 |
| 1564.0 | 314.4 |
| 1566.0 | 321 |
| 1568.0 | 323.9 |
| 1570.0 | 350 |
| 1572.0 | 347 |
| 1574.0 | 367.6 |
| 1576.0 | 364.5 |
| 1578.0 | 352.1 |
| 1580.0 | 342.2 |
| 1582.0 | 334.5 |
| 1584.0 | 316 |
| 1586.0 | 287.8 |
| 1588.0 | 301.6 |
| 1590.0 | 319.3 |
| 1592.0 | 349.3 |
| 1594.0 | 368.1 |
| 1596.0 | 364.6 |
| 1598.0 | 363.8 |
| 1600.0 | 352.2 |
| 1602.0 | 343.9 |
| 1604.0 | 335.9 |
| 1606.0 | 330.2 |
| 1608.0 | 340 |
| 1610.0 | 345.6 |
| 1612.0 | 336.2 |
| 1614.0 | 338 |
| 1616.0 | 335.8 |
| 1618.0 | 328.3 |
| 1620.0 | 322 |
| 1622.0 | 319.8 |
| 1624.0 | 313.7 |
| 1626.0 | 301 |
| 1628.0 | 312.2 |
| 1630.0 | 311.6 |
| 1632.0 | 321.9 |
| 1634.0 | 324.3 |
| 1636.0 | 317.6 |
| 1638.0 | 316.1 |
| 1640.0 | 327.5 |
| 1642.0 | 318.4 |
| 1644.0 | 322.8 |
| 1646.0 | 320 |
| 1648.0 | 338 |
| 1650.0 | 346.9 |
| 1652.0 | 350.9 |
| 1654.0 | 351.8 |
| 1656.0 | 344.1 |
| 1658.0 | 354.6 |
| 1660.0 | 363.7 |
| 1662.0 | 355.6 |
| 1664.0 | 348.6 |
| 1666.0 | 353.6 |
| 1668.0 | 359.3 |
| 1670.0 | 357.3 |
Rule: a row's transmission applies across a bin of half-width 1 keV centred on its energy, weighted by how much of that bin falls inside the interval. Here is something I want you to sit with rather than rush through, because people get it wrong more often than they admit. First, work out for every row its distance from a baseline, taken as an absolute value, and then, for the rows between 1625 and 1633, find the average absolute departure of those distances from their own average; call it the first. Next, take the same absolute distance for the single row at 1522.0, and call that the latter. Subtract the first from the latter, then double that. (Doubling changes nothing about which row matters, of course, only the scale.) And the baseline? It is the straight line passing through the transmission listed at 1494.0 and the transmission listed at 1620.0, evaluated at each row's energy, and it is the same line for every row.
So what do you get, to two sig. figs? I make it 66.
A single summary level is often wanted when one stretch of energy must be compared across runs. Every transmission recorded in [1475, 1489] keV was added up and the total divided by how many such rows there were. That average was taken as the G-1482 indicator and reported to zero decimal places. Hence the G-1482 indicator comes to 279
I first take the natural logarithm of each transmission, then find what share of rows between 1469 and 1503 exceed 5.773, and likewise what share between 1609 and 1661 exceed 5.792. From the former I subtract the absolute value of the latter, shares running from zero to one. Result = -0.5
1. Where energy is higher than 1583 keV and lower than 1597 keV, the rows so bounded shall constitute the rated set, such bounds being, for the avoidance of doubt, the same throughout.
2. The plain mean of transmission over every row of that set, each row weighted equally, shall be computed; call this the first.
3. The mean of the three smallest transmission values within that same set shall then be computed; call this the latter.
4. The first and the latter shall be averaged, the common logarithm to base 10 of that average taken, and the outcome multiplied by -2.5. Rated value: -6.25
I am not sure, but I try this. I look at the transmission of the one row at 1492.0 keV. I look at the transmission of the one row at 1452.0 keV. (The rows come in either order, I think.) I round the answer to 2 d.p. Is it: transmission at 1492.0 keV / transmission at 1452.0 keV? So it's 0.84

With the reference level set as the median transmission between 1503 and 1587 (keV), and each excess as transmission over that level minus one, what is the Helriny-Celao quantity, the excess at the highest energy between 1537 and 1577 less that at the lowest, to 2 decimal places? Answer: 0.13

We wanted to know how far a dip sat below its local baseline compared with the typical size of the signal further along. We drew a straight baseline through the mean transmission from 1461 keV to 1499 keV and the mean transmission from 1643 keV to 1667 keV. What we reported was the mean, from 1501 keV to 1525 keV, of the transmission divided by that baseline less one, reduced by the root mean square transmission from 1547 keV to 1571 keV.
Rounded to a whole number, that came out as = -319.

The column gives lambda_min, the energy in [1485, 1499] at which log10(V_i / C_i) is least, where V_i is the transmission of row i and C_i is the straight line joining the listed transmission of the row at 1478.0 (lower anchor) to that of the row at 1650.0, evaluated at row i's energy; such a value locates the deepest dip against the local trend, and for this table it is 1494.0 keV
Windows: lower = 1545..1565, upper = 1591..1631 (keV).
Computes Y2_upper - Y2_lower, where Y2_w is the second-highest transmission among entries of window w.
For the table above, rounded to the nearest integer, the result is 42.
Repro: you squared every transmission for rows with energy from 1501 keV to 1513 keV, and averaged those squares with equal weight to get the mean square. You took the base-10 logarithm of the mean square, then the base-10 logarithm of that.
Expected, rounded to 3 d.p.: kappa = 0.689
